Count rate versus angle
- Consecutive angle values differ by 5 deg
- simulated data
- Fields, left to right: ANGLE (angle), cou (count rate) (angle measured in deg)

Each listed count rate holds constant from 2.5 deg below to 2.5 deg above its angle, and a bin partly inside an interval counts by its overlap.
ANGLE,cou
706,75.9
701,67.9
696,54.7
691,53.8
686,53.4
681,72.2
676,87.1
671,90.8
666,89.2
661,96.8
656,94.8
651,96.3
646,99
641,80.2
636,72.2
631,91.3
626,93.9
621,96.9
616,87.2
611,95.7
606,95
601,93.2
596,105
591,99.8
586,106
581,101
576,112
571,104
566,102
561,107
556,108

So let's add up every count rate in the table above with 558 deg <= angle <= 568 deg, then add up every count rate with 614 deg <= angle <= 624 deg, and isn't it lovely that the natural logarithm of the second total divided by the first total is -0.13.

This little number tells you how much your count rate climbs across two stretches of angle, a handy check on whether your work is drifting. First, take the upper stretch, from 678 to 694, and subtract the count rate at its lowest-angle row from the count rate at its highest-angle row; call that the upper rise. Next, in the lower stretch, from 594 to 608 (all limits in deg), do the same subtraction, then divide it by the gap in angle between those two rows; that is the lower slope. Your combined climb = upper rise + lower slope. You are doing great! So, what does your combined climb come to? -19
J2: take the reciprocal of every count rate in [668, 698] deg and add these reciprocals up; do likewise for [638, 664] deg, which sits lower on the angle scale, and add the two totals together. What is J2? 0.15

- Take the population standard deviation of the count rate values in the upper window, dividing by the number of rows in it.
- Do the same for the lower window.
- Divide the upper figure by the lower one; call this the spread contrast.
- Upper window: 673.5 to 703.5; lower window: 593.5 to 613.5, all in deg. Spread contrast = 2.7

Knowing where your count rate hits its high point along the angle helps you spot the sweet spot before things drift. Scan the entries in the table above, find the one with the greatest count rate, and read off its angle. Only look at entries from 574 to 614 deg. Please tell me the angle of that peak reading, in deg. 576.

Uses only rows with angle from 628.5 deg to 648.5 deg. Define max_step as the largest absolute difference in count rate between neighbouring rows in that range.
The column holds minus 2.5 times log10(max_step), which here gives -3.2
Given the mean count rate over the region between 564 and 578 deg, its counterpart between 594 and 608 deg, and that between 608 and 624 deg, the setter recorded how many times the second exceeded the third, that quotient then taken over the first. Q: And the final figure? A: 0.010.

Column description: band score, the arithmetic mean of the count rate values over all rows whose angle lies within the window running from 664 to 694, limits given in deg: 74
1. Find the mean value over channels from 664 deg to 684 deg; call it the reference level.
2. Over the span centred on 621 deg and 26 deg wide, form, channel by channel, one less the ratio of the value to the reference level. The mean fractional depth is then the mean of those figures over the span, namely -0.10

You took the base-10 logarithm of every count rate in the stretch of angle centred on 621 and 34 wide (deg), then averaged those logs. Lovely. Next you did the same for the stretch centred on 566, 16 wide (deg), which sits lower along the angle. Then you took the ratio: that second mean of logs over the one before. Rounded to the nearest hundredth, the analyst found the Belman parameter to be 1.03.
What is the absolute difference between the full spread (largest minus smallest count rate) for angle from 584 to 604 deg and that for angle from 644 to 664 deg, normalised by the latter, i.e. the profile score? 2.05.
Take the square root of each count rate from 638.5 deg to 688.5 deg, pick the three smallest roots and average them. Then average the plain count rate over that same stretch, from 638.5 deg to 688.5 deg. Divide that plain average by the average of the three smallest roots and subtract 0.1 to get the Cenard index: 10.3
